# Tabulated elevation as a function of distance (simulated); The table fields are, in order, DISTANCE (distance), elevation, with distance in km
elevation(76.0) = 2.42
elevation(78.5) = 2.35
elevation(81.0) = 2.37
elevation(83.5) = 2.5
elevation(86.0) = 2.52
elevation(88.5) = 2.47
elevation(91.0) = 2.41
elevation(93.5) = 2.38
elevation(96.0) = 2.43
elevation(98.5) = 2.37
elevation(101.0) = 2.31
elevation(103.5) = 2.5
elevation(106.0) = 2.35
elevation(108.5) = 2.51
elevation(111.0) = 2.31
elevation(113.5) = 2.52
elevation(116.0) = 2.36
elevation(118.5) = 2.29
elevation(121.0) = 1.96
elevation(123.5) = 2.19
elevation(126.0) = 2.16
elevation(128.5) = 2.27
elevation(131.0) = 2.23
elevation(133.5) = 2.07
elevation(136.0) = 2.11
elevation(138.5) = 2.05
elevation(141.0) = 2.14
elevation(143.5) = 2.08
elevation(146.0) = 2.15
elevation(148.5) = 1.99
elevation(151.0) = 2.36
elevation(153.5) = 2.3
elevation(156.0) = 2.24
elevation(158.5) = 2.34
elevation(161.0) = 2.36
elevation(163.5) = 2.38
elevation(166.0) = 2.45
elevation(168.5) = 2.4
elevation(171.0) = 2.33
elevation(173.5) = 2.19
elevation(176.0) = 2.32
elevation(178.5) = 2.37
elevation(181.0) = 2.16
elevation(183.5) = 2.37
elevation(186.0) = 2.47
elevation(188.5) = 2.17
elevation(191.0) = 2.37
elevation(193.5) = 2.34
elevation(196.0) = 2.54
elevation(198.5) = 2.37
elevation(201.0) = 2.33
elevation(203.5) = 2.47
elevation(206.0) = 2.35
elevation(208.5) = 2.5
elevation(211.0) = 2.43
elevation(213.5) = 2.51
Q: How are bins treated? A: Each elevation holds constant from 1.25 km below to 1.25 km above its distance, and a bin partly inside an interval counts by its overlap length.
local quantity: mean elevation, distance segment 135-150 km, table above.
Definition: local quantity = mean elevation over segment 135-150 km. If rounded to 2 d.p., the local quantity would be 2.09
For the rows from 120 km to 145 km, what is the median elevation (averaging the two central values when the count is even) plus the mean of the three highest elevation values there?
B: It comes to 4.4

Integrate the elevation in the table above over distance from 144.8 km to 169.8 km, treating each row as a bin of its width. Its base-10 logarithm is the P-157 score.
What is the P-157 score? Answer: 1.76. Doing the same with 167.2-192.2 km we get 1.76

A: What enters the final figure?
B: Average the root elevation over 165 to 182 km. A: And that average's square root 1.23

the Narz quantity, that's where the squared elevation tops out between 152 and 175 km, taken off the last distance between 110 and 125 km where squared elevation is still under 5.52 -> -42.5 km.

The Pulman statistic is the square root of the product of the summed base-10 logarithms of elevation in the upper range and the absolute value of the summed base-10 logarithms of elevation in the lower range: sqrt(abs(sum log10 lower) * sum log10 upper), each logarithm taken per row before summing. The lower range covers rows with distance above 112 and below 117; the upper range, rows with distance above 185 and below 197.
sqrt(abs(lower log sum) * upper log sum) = 1.2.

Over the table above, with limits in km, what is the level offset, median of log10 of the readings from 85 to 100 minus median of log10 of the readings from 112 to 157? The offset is 0.05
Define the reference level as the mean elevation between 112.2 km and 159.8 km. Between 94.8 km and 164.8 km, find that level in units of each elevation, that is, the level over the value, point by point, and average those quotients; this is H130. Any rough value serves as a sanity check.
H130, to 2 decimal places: 0.98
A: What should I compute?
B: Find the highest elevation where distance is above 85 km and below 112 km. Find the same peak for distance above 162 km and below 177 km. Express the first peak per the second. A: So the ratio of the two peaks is 1.03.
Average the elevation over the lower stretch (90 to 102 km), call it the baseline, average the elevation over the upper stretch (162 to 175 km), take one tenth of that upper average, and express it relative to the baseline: 0.099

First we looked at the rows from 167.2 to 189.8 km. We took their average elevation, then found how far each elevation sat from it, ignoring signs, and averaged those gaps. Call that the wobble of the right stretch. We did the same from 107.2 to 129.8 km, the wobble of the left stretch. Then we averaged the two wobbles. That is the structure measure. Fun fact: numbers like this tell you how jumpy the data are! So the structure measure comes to 0.108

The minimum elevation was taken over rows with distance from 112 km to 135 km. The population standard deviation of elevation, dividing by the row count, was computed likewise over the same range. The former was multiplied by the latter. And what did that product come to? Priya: 0.30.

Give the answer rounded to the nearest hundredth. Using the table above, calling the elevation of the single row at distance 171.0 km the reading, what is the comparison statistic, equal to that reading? 2.33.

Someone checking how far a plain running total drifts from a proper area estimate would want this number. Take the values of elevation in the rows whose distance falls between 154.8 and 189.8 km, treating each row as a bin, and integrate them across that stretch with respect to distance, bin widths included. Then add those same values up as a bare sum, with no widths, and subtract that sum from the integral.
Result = 49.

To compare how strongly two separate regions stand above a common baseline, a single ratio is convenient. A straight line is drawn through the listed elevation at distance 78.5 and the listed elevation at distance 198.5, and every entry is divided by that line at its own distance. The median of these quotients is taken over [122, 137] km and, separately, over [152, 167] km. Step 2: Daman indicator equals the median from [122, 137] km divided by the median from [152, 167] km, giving 0.93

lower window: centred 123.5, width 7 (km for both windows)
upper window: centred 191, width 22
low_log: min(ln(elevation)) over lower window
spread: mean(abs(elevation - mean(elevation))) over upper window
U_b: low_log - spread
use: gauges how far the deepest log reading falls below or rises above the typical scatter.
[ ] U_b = 0.59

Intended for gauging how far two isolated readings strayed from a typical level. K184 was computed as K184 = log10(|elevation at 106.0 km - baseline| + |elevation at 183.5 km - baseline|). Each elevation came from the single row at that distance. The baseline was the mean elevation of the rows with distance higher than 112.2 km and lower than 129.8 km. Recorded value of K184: -0.7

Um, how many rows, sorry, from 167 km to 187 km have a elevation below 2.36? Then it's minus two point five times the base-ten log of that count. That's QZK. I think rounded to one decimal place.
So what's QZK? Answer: -1.5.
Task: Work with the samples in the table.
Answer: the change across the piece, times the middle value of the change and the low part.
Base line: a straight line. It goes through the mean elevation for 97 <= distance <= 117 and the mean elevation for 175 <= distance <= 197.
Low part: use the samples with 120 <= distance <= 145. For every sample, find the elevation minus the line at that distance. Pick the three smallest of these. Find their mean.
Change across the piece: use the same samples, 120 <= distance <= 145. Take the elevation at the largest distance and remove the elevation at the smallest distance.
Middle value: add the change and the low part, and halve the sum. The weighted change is -0.014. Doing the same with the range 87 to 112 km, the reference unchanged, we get 0.019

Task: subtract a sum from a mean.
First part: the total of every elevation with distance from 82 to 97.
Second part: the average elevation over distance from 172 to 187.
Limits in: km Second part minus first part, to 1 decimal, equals -12.4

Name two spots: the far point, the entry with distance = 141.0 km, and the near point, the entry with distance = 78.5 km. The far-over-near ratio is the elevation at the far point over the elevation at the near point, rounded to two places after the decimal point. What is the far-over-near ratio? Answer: 0.91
